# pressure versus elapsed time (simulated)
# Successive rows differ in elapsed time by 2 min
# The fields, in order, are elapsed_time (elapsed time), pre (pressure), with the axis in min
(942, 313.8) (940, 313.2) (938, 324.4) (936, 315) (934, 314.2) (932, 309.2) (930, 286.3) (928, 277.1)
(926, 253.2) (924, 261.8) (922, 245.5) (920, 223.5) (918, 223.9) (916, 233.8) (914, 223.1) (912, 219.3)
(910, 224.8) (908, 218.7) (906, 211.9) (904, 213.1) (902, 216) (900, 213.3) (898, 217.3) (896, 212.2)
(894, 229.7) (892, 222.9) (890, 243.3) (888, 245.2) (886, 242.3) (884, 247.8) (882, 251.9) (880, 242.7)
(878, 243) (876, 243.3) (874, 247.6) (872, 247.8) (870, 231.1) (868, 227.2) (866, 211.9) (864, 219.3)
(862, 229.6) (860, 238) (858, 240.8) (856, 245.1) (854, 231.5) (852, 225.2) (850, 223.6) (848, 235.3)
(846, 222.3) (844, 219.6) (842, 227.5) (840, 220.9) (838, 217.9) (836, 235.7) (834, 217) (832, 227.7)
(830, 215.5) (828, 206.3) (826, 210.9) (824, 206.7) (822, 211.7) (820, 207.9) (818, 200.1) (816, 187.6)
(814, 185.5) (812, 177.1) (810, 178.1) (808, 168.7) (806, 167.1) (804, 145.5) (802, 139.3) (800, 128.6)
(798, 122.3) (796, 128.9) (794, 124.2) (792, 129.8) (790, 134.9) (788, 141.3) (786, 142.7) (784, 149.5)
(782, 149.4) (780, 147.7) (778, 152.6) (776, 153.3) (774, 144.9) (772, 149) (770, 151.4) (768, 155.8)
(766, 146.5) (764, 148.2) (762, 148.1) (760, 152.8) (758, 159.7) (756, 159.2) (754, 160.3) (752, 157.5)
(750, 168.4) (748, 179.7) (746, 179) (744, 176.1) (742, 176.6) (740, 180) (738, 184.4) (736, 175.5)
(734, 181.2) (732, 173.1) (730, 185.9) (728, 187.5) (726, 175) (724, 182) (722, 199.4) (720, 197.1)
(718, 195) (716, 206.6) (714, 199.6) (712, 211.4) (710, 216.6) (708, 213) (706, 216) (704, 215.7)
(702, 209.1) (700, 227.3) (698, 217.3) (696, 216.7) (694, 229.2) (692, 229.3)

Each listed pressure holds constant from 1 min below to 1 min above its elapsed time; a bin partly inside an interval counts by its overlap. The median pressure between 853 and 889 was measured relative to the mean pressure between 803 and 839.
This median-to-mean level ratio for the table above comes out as 1.2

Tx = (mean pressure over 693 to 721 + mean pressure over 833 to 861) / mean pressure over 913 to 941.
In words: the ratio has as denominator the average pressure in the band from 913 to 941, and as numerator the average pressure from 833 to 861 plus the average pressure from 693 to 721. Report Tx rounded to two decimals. 1.62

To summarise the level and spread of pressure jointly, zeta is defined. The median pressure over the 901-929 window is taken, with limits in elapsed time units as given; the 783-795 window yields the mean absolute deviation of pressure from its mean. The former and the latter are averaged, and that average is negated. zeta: -116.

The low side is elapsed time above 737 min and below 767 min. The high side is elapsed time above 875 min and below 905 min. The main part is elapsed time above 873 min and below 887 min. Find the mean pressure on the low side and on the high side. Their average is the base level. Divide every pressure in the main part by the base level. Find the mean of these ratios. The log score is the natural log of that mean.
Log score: 0.21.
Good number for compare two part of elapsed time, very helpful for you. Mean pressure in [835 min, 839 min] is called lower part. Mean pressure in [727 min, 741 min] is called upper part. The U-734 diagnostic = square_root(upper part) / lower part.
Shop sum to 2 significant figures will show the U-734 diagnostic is 0.059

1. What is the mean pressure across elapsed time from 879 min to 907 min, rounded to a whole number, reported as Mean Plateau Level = 229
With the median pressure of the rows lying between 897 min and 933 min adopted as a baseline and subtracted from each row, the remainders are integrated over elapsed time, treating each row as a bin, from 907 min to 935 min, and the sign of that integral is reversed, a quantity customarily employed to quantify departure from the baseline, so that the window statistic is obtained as -765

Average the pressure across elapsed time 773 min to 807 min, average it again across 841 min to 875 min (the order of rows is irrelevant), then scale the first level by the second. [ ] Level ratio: 0.61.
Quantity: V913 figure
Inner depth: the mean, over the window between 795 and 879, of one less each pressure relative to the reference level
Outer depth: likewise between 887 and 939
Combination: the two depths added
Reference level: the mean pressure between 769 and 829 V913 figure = -0.81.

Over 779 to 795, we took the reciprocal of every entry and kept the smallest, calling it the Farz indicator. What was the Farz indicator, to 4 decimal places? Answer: 0.0067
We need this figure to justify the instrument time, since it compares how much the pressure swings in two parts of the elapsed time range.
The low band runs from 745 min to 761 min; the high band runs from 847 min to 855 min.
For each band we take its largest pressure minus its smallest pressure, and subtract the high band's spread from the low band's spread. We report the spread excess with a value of 15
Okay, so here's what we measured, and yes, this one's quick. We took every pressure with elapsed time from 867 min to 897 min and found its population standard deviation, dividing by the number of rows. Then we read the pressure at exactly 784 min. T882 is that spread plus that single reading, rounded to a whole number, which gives 160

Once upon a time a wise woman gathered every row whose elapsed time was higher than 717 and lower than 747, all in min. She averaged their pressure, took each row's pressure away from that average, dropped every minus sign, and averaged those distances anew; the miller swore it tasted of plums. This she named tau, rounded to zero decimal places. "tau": 7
